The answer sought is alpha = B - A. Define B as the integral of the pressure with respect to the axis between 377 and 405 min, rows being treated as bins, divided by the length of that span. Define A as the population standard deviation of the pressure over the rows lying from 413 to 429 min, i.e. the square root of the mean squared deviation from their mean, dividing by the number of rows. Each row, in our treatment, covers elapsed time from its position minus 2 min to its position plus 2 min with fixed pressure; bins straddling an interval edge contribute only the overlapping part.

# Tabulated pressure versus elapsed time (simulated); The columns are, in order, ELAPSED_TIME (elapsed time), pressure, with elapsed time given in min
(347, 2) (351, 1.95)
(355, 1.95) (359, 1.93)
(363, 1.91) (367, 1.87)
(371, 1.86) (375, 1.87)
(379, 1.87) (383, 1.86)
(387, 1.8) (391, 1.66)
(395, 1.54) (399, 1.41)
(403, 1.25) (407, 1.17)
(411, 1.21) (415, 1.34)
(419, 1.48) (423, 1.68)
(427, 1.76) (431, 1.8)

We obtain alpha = 1.5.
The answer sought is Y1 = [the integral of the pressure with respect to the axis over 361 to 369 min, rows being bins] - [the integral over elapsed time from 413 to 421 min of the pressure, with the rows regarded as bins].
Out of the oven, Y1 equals 3.8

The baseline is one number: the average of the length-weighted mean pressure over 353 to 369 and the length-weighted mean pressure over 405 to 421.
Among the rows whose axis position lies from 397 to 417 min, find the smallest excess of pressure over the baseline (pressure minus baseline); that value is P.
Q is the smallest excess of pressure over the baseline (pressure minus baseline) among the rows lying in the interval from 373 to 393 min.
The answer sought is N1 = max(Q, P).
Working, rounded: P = -0.44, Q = 0.1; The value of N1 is 0.05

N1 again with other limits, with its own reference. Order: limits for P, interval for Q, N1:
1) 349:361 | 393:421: 0.32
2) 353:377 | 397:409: 0.25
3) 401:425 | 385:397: -0.07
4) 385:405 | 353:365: 0.30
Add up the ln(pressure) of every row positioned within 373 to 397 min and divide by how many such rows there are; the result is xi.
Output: 0.57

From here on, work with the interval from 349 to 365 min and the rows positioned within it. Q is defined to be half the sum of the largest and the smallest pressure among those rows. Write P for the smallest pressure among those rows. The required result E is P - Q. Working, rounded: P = 1.91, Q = 1.93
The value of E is -0.02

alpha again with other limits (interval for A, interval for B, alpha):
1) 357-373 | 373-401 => 1.7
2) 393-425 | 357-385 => 1.7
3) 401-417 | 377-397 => 1.7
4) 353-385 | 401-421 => 1.3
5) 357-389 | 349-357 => 1.9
